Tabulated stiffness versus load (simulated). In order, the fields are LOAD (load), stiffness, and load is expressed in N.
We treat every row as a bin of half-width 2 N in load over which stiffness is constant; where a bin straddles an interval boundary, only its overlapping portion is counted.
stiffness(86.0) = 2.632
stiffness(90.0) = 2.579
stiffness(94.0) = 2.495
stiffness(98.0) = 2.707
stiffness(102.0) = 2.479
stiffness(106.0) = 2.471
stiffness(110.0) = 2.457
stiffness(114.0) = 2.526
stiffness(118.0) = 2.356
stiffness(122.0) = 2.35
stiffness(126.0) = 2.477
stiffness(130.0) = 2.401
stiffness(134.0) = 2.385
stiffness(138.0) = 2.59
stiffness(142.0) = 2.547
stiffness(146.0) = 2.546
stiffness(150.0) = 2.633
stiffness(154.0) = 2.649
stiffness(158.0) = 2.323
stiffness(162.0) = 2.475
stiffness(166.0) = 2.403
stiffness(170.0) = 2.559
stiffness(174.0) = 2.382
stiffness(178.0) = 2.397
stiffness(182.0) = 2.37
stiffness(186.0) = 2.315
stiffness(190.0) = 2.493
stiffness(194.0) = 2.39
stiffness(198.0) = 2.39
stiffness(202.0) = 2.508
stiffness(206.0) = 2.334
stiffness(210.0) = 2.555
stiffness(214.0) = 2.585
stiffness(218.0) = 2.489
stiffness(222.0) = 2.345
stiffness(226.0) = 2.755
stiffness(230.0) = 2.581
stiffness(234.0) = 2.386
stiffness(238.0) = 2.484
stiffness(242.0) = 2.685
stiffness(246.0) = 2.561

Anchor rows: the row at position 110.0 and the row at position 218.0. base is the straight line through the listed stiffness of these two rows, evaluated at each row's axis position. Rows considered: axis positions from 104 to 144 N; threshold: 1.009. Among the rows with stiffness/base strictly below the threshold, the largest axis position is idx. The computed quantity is 134.0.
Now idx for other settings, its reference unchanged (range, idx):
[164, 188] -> 186.0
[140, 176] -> 174.0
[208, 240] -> 238.0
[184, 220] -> 218.0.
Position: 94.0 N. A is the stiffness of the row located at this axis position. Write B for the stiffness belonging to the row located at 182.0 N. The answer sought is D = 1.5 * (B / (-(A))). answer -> -1.42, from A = 2.495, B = 2.37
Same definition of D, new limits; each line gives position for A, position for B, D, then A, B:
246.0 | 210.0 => -1.50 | 2.561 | 2.555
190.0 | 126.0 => -1.49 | 2.493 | 2.477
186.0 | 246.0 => -1.66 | 2.315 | 2.561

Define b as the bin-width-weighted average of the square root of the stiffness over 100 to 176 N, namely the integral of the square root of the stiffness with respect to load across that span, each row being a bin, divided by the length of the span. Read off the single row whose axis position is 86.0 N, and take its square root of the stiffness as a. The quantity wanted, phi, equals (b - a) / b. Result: -0.03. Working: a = 1.62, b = 1.57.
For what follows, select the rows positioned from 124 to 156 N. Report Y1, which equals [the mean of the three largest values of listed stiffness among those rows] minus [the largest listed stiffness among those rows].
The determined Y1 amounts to -0.025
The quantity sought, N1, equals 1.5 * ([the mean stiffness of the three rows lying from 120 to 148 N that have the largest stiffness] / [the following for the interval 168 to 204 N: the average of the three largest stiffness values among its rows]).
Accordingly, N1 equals 1.52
